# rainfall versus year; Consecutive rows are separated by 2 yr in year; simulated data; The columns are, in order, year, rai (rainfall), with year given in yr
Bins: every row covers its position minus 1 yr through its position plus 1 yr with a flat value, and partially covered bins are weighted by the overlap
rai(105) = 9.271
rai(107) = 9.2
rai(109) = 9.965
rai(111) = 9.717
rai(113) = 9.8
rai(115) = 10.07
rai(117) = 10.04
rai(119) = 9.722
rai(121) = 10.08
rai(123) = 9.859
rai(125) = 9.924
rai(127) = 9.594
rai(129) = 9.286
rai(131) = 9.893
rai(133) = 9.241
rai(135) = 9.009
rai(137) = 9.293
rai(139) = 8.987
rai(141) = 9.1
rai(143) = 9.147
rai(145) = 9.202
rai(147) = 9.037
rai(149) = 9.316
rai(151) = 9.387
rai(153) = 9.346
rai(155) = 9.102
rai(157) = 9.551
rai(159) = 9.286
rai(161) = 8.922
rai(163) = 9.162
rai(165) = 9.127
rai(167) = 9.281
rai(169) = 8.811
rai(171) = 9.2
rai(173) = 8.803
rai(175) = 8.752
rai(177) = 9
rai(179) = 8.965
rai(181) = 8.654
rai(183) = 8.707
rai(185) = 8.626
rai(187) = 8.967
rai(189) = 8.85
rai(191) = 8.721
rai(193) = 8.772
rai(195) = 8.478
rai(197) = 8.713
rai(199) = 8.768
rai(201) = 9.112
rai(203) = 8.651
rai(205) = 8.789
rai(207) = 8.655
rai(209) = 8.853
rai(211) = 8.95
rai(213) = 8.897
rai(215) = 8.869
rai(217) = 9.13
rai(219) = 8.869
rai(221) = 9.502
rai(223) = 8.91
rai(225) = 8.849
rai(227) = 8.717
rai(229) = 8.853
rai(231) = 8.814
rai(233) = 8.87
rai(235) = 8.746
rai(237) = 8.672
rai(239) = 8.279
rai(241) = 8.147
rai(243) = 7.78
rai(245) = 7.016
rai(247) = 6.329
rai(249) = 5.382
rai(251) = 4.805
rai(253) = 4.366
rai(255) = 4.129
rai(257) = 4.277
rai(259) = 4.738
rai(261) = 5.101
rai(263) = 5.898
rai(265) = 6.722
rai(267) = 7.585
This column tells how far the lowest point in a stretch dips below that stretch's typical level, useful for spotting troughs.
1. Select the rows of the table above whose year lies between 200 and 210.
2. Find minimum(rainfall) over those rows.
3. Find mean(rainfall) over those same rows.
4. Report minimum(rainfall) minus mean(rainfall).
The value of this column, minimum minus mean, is -0.16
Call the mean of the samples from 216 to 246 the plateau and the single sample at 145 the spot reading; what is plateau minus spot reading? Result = -0.59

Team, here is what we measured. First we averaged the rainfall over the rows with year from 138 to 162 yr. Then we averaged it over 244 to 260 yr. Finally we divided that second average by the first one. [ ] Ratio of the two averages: 0.56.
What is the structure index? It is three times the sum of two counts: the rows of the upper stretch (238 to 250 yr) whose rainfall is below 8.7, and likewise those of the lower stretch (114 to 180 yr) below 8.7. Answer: 18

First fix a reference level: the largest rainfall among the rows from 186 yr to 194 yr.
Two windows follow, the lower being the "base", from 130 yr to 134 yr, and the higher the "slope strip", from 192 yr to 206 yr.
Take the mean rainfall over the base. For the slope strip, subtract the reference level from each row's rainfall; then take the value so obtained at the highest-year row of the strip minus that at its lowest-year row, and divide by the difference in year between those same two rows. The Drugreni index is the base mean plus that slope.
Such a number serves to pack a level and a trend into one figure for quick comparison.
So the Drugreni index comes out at 9.6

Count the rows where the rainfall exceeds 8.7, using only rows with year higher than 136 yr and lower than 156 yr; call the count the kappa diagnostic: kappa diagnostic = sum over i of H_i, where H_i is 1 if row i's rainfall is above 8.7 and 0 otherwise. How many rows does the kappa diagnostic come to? 10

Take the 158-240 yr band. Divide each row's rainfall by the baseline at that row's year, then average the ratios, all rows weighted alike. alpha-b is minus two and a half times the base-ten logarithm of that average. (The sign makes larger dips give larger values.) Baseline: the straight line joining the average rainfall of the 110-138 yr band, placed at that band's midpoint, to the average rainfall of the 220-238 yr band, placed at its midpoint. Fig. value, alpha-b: 0.029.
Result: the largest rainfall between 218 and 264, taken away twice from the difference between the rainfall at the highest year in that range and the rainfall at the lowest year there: -22.0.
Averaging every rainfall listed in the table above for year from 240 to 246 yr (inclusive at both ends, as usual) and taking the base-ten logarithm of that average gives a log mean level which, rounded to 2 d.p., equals 0.88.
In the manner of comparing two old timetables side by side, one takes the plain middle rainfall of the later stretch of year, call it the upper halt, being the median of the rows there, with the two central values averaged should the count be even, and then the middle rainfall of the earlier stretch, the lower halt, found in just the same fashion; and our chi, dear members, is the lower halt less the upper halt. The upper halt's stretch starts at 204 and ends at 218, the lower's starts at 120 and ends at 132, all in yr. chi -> 1.01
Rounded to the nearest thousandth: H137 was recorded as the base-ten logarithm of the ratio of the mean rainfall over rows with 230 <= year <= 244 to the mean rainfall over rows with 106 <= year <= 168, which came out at -0.047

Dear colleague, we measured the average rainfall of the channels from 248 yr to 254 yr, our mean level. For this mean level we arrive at 4.9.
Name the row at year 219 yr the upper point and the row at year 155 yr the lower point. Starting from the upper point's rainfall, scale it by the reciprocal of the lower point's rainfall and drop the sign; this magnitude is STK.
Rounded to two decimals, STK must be 0.97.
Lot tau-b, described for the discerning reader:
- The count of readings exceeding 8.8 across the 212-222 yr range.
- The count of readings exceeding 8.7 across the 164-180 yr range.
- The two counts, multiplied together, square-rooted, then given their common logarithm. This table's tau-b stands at 0.80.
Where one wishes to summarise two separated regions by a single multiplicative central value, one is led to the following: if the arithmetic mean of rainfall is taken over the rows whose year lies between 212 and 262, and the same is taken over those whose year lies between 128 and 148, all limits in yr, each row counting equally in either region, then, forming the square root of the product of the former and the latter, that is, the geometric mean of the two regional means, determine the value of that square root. 8.3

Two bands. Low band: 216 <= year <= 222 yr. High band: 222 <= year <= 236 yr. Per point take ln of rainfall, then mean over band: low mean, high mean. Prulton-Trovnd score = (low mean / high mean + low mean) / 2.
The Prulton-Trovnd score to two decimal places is 1.62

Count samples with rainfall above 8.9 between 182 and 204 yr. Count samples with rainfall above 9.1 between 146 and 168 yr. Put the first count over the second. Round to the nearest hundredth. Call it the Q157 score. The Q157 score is 0.22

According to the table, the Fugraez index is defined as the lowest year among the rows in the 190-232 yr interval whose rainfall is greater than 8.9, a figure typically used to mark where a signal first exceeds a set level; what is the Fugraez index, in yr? 201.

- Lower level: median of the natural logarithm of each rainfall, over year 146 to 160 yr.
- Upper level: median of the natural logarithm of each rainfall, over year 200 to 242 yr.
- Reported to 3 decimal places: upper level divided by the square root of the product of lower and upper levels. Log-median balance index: 0.989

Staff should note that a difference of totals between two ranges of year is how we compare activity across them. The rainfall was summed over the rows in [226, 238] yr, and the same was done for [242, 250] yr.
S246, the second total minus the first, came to -26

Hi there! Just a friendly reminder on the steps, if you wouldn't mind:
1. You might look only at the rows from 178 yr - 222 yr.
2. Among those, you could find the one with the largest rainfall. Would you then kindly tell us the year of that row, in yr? 221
